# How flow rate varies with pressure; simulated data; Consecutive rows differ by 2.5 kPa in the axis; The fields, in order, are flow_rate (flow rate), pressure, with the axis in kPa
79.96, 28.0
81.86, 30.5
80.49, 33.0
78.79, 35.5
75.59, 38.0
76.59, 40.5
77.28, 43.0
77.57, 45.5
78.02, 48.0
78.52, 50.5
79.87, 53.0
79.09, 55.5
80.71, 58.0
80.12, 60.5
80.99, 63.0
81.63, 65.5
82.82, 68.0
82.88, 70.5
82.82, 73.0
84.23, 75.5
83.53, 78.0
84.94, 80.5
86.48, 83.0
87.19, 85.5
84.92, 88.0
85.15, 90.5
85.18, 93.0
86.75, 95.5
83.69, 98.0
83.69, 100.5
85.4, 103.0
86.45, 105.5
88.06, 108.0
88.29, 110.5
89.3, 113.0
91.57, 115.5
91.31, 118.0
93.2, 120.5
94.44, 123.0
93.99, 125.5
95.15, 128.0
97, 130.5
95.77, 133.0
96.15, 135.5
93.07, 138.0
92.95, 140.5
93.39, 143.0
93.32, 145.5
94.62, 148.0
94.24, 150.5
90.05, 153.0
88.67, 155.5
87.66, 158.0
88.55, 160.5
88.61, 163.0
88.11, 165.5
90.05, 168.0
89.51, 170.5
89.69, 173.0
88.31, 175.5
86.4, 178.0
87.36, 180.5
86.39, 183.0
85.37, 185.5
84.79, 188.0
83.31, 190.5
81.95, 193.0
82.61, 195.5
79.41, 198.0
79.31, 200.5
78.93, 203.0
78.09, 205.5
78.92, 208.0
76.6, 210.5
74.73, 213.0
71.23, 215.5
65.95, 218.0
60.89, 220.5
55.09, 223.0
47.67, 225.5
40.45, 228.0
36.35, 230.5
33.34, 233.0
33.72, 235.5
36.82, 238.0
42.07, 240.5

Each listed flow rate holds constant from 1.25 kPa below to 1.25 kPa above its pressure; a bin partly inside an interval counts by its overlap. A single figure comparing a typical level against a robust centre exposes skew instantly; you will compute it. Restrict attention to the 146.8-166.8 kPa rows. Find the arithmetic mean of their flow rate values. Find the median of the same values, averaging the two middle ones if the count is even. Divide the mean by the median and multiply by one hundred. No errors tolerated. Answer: 102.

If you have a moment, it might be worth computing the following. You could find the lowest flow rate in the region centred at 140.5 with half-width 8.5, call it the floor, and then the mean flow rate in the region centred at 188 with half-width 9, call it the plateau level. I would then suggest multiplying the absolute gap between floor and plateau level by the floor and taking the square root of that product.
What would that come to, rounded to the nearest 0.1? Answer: 28.0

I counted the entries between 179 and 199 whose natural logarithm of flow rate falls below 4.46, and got 7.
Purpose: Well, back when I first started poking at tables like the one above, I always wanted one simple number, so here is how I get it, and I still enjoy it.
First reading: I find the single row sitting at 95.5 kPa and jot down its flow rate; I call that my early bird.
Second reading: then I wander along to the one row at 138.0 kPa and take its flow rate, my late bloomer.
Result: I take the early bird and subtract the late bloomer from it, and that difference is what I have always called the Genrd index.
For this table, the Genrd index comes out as -6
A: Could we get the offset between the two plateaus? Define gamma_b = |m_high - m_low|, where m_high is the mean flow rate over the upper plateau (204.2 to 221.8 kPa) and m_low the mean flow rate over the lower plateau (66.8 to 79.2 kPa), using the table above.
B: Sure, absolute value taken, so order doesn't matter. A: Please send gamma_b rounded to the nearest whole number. 11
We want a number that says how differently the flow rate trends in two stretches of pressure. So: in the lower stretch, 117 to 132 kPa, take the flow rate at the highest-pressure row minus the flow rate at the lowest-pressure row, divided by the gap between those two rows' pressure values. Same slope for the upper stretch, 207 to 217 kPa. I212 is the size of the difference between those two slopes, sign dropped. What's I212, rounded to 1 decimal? 1.5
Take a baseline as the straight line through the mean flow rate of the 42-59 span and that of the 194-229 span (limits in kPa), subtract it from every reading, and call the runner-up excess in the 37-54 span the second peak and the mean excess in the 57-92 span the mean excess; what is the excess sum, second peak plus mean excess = 5.9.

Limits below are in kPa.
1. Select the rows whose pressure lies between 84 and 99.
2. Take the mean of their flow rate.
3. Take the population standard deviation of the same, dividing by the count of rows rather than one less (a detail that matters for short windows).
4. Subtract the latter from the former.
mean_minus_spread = 84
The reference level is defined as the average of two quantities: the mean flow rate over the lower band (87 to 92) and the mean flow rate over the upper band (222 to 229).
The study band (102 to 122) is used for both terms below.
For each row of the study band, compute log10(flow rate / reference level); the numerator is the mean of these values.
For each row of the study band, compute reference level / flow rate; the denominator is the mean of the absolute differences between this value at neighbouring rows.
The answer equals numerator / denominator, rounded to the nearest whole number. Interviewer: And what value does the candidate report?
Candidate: 13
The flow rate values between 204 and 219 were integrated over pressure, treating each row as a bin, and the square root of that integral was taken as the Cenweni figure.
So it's 33.4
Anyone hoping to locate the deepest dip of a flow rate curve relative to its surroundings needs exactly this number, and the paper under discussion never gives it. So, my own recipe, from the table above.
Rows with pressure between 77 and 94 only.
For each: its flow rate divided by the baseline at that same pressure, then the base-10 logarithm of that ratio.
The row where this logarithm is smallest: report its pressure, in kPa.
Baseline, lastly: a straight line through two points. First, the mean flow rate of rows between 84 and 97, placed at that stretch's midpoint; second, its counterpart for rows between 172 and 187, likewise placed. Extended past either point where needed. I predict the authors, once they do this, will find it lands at 78.0 kPa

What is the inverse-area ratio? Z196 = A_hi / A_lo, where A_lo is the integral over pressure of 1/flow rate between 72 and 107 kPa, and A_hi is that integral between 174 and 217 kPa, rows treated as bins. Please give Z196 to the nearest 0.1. 1.3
